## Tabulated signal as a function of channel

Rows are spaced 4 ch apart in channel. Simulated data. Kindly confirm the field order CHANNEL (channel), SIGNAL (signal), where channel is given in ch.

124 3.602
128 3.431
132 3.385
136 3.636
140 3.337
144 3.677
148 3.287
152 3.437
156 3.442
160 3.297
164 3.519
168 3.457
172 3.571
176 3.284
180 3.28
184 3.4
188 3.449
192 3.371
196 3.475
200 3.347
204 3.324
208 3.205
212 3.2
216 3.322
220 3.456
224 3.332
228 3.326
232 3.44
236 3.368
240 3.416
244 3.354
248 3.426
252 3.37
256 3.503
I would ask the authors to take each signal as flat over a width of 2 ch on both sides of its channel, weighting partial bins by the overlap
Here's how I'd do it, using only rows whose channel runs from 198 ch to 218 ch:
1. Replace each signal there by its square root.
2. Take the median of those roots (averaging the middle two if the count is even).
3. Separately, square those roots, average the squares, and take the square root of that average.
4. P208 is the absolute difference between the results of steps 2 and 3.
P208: 0.012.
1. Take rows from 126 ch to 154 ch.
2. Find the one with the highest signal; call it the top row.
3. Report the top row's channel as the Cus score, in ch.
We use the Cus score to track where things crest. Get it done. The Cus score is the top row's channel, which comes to 144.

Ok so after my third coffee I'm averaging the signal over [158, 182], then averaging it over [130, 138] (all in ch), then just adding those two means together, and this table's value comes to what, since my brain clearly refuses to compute 6.91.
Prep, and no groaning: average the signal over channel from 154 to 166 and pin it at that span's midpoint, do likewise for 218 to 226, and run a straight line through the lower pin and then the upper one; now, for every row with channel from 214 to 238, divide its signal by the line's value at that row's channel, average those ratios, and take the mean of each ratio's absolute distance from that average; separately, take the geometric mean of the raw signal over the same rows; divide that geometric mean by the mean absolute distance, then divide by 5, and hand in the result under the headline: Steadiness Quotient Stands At 46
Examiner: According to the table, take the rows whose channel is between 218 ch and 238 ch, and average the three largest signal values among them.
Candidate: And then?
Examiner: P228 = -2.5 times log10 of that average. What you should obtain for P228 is -1.34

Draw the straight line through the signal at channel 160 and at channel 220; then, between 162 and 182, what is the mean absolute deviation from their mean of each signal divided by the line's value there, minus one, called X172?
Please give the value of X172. 0.038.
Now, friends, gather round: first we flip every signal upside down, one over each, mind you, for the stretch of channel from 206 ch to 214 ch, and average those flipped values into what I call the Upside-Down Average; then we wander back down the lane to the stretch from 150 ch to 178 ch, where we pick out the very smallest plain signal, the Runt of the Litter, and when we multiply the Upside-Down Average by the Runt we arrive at 1.03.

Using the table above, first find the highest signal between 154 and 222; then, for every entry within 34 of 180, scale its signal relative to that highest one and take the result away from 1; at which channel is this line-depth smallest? 172 ch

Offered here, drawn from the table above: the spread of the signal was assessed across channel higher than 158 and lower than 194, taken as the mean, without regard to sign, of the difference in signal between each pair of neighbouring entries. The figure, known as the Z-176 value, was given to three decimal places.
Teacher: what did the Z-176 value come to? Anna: 0.117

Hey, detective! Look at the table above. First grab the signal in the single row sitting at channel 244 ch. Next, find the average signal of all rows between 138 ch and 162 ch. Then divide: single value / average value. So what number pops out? 0.98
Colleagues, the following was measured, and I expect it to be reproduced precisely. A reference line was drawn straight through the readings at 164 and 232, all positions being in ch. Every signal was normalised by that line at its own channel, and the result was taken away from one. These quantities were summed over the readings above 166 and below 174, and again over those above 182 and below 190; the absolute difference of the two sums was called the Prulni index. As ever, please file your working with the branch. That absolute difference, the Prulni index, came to 0.04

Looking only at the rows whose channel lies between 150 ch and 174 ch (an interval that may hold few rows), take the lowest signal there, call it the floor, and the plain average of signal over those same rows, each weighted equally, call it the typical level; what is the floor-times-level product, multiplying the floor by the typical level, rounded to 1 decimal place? 11.4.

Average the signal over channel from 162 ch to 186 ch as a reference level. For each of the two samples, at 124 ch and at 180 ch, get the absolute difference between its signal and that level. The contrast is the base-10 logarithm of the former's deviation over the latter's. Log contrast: 0.12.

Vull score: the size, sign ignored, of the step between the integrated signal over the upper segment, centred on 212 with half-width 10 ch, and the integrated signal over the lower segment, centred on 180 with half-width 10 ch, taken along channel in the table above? 1.91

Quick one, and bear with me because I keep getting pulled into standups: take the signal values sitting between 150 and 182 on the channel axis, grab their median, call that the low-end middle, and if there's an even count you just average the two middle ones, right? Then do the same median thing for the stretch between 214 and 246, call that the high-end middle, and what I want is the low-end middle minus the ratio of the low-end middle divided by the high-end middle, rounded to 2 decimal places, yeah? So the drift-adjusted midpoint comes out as 2.42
